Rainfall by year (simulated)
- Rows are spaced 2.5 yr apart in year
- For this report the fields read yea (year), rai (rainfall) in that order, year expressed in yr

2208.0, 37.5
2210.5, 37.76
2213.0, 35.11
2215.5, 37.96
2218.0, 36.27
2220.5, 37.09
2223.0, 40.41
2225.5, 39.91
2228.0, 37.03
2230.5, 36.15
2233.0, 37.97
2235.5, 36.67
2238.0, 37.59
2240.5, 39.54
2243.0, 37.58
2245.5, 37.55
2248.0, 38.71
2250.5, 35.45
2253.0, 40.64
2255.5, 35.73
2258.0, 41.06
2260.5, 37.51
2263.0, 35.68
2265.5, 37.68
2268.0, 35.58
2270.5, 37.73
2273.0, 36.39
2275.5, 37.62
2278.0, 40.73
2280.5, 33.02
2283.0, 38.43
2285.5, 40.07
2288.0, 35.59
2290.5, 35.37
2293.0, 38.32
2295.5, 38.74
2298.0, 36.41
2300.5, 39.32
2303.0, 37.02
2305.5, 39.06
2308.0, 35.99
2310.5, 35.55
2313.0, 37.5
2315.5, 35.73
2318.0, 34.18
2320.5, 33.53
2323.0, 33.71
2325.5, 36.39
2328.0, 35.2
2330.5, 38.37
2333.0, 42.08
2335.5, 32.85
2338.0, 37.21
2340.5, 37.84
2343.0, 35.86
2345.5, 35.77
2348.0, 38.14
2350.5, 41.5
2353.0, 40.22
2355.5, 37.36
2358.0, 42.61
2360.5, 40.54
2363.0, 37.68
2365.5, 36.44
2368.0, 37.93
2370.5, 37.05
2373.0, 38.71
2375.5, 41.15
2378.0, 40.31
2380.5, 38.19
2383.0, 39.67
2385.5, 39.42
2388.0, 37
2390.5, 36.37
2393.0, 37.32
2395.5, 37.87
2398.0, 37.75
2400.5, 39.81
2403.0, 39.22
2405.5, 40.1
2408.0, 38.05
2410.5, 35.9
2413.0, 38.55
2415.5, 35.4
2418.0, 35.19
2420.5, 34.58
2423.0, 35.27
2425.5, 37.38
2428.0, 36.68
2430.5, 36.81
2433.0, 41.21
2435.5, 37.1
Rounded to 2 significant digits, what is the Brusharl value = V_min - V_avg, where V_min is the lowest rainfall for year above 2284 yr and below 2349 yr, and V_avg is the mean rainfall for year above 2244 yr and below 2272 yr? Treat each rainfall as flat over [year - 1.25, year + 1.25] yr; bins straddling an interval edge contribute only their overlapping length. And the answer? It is -4.7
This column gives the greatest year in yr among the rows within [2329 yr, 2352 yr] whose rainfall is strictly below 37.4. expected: 2345.5 yr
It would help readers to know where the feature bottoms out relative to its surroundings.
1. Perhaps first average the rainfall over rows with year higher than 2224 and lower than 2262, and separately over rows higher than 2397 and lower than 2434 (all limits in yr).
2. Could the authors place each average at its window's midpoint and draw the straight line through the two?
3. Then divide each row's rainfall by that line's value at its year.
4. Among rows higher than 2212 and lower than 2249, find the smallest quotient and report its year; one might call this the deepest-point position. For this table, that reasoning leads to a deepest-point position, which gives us 2213.0 yr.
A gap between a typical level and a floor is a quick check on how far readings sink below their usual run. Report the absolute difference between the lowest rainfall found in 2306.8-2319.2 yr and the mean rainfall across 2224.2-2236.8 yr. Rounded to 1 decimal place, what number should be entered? 3.4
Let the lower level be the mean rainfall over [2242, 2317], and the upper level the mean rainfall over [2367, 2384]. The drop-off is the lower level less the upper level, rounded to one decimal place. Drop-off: -1.6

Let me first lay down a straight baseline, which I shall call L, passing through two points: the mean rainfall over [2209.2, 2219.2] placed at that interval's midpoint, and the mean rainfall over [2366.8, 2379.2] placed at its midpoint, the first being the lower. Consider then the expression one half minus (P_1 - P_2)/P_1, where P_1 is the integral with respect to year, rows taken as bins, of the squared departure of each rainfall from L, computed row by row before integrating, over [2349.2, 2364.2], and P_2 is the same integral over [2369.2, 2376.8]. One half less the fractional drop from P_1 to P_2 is -0.23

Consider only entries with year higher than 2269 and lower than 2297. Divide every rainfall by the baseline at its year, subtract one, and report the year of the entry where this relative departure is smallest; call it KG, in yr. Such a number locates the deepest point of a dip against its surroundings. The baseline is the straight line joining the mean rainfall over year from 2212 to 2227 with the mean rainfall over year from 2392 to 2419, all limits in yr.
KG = 2280.5 yr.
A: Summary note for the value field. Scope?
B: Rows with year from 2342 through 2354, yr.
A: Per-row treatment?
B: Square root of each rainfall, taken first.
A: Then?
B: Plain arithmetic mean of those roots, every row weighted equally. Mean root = 6.19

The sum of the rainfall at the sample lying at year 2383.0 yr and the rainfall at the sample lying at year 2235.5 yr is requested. 76.3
